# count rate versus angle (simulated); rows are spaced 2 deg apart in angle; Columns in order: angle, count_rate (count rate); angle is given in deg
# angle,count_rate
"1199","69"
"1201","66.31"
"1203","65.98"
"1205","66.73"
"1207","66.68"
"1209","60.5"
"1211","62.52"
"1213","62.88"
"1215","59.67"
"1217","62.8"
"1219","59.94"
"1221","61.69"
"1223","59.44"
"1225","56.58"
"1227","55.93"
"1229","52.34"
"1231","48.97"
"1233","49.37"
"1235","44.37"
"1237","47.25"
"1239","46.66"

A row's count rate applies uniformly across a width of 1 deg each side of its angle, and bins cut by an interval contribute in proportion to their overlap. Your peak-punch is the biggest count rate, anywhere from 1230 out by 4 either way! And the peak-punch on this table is 55.93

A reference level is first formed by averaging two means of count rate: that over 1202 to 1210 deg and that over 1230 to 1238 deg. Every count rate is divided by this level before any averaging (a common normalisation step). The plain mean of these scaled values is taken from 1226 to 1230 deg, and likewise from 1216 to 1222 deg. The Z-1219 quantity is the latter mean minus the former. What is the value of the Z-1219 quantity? 0.131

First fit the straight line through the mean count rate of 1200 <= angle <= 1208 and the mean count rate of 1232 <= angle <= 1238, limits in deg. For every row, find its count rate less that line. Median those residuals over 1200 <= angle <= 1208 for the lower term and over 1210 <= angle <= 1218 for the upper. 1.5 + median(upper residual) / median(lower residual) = -17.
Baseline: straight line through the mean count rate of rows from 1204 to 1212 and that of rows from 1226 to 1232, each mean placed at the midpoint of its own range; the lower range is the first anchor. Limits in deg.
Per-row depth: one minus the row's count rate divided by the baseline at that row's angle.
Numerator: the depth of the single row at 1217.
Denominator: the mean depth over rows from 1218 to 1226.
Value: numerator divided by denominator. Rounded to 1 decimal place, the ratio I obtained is 1.1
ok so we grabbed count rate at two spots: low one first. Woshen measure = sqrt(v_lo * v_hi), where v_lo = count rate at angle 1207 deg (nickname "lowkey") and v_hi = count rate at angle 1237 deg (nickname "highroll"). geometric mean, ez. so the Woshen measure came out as 56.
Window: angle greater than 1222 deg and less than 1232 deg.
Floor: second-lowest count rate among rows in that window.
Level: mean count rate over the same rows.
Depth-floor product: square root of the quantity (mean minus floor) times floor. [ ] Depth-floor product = 11.0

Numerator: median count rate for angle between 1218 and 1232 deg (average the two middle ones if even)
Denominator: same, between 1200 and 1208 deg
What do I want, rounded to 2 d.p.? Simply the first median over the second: 0.85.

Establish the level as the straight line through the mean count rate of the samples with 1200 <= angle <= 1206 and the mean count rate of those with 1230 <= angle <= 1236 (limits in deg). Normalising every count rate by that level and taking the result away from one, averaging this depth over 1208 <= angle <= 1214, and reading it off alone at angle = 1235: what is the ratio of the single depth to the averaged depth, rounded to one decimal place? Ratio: -3.9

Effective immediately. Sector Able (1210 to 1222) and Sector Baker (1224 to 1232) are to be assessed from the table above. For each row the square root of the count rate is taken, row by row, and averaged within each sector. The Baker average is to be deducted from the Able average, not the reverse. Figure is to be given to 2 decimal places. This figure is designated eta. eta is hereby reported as 0.54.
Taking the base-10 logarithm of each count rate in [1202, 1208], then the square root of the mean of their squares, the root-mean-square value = 1.82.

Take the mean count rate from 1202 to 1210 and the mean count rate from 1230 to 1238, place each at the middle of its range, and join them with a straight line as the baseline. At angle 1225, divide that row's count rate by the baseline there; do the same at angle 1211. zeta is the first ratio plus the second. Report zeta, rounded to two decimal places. 2.08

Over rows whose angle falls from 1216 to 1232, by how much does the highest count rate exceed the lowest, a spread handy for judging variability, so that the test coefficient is 14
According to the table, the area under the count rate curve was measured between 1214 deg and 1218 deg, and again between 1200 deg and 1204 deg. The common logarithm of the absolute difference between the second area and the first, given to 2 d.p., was 1.29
